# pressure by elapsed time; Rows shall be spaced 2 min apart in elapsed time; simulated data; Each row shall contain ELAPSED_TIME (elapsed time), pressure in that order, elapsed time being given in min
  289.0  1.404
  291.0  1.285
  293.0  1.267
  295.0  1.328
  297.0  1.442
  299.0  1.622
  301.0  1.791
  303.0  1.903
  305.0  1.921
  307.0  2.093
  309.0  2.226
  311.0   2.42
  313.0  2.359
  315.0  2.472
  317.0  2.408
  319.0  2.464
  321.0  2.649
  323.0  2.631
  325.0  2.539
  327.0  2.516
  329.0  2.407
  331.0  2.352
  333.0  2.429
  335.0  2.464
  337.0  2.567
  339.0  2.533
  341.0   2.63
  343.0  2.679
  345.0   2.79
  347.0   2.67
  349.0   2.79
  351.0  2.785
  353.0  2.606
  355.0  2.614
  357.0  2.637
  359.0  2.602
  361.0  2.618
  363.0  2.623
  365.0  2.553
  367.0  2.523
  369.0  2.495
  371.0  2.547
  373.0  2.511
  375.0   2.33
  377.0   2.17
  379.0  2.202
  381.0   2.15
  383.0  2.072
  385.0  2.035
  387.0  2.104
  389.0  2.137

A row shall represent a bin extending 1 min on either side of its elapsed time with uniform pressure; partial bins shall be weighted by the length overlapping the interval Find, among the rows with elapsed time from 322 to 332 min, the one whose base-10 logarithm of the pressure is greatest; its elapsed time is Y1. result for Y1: 323.0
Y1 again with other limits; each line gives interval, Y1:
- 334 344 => 343.0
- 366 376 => 371.0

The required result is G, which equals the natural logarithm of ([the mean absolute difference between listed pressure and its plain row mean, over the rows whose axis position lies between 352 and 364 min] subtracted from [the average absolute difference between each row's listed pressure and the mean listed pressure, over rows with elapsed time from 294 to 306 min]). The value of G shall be -1.6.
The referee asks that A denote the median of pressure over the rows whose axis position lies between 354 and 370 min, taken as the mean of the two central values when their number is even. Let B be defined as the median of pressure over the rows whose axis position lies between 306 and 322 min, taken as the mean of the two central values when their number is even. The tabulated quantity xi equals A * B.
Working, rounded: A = 2.61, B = 2.4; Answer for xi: 6.3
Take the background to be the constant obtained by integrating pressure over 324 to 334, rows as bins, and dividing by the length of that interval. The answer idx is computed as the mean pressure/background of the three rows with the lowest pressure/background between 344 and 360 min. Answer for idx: 1.06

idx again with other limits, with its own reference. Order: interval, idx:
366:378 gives 0.95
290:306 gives 0.53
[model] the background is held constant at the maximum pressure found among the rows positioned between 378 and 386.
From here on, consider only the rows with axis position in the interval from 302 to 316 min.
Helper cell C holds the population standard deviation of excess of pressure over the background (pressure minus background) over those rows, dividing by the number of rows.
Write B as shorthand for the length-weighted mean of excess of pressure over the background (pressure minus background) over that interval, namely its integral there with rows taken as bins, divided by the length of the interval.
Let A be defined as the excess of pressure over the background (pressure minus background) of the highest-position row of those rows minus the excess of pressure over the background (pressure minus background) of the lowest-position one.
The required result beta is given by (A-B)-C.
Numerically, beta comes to 0.36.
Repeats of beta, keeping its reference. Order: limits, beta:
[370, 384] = -0.73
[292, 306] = 0.99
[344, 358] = -0.73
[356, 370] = -0.57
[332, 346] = -0.14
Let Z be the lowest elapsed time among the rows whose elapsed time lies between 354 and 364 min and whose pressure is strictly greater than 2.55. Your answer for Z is 355.0 min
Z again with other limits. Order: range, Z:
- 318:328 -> 321.0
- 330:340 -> 337.0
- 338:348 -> 341.0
